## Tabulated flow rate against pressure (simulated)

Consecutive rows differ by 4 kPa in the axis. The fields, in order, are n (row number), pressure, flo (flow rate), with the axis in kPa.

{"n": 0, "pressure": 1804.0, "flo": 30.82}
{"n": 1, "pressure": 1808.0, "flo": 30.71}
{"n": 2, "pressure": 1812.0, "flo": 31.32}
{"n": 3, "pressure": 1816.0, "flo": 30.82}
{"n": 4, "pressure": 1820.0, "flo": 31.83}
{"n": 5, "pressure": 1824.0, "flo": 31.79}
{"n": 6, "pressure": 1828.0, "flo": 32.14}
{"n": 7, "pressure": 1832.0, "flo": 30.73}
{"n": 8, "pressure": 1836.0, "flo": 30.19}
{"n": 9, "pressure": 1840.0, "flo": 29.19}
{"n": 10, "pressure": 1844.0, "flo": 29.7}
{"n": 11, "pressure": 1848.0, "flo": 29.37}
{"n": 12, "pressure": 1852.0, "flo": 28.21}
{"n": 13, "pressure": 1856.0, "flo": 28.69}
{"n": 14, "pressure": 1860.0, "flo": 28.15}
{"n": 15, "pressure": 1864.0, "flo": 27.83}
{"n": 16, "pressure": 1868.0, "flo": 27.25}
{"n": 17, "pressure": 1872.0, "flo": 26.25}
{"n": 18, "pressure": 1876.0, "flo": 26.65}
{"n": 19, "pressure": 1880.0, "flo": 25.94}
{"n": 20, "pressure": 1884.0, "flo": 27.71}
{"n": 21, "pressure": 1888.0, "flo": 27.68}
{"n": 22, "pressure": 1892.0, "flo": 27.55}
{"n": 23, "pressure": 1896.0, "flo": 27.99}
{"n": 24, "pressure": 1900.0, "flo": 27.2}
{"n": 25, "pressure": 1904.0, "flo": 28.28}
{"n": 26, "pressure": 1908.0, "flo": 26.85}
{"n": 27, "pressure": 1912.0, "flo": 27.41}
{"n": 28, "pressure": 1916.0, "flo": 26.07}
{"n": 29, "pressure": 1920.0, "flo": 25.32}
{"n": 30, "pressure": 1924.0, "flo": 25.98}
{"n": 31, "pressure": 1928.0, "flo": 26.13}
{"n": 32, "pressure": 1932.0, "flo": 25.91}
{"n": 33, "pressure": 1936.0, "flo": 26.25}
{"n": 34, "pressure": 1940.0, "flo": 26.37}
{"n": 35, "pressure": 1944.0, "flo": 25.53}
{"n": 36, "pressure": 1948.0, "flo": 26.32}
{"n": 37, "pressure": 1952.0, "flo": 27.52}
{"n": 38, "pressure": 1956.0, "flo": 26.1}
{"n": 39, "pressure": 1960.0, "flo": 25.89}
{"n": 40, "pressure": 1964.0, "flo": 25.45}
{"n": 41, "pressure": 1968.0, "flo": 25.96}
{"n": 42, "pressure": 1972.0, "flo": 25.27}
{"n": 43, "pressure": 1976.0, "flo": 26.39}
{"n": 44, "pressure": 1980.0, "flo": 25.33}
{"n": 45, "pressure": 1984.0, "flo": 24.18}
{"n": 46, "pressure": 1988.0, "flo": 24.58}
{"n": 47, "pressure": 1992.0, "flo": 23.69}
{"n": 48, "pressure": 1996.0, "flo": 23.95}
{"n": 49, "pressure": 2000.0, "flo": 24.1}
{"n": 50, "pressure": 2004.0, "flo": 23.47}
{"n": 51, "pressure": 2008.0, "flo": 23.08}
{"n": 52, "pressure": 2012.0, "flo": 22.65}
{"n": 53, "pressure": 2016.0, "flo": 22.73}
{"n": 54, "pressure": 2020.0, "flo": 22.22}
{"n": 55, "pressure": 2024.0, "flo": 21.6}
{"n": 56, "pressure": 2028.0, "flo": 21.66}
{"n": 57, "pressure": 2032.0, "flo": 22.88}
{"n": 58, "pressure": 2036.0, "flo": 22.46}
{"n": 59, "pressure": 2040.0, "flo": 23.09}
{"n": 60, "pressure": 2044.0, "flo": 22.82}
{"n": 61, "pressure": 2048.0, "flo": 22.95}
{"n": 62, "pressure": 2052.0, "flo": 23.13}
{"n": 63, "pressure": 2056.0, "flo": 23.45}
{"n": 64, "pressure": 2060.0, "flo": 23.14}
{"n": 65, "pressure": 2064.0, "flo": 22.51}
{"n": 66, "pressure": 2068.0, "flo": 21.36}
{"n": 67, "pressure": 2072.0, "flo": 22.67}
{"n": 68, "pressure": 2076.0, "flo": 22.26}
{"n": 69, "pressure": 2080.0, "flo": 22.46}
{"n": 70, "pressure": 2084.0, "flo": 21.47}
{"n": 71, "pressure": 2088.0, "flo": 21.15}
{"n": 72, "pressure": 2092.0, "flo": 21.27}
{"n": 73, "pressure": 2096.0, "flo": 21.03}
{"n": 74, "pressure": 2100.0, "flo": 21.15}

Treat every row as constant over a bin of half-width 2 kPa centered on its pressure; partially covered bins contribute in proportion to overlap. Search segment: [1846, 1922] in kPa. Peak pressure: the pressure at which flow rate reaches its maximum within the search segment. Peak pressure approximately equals 1848.0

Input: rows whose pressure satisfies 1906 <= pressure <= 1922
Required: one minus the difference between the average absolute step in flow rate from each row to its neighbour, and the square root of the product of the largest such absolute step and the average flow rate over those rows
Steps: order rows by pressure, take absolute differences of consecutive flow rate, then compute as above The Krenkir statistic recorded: 6.1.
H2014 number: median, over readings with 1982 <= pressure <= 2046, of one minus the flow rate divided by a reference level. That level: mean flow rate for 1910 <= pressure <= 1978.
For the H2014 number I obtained 0.12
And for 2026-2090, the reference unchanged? 0.13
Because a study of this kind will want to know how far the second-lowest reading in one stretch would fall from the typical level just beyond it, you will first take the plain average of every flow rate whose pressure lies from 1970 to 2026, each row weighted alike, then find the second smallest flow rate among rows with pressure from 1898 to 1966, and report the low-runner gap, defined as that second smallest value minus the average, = 1.6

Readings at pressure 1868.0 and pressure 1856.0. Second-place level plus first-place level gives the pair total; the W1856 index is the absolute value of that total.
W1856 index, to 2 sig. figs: 56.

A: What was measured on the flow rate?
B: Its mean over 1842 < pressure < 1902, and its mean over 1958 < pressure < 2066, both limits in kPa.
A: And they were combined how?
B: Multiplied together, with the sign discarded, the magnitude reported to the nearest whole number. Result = 656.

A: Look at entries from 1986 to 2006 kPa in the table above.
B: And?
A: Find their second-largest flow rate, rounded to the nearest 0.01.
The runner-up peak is 24.10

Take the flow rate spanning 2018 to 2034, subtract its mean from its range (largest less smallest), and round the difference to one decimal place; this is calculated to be -20.8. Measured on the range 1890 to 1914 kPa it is -26.1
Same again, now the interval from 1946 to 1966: -24.2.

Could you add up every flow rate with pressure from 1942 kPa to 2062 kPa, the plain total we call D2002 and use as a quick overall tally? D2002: 722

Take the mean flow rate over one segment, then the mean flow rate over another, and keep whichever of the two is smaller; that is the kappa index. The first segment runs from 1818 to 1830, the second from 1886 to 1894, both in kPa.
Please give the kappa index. 27.6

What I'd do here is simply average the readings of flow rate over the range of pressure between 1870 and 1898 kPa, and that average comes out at 27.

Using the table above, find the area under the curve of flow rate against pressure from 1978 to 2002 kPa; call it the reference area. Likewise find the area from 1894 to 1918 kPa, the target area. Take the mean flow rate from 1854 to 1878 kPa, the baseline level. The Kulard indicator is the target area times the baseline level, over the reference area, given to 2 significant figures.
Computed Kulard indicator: 31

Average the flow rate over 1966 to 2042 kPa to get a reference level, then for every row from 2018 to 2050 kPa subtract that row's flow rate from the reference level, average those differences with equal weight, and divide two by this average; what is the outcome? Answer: 1.7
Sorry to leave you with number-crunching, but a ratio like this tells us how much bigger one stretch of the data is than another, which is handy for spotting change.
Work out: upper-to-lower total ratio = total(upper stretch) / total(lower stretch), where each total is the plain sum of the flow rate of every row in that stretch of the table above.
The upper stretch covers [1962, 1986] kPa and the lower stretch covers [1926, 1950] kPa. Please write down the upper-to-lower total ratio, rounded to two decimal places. 0.97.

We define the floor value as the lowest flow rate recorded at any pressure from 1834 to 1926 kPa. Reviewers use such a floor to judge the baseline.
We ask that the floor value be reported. 25.32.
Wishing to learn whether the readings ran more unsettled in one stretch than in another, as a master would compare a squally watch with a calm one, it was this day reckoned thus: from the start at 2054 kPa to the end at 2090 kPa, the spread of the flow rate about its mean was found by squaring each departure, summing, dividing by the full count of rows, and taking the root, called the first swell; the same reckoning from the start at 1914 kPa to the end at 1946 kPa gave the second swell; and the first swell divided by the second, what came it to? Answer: 2.26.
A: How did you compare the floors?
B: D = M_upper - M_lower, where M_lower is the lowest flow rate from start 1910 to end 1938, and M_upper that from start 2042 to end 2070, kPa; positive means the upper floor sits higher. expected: -4.0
